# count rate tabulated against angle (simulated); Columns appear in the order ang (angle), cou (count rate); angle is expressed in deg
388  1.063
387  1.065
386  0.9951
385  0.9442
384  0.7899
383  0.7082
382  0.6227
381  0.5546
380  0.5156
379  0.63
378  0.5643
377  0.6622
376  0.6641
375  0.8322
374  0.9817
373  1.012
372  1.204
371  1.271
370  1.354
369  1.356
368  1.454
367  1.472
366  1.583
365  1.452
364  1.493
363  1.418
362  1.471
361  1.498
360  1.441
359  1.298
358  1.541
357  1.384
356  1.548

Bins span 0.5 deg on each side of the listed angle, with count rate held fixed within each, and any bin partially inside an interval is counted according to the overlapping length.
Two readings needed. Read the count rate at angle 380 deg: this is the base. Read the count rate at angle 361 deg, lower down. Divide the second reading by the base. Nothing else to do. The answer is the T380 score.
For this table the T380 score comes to 2.9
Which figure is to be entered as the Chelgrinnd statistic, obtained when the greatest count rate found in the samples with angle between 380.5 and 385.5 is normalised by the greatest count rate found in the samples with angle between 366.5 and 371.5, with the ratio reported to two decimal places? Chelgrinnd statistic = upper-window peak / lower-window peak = 0.64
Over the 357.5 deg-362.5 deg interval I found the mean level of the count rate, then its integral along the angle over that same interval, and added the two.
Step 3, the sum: 9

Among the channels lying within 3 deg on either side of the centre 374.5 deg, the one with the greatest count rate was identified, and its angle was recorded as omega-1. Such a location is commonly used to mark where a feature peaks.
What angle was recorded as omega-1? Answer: 372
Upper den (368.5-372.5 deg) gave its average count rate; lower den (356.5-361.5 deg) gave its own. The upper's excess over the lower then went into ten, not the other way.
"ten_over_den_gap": -73.4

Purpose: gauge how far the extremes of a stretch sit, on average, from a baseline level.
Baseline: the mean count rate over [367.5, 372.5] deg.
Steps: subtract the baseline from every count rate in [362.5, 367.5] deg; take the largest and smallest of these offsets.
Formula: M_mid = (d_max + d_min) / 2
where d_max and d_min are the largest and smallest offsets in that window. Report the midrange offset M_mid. 0.2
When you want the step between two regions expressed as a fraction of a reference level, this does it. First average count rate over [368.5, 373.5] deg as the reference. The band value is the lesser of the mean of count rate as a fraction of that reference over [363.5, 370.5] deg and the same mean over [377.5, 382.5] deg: 0.47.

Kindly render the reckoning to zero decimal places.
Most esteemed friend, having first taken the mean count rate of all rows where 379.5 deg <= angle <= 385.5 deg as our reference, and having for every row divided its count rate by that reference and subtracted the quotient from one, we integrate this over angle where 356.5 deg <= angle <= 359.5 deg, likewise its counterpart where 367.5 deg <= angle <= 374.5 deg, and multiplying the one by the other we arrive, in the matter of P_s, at 17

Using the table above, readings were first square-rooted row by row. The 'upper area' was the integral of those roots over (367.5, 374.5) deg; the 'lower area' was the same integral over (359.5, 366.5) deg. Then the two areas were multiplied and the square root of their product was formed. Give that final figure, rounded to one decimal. 8.1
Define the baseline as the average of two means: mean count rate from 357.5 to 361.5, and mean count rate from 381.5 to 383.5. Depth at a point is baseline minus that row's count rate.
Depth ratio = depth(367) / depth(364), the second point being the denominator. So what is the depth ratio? 1.0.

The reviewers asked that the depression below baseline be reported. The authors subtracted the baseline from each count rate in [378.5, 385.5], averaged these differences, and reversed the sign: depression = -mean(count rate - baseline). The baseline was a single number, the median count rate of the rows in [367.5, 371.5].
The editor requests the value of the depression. 0.67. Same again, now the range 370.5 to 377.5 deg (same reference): 0.41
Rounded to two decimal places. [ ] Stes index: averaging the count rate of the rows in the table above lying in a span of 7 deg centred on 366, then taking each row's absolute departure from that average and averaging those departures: 0.05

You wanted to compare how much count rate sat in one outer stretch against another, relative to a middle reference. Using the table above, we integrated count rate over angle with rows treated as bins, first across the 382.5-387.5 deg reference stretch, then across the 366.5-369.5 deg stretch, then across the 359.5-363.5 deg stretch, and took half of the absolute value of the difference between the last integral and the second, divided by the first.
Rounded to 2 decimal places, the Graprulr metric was 0.17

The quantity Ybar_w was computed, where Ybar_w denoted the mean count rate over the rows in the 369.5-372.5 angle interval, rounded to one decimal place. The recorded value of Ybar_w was 1.3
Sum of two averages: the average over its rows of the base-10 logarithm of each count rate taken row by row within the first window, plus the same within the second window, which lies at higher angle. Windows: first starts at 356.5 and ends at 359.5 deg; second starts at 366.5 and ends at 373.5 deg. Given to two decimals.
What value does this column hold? 0.26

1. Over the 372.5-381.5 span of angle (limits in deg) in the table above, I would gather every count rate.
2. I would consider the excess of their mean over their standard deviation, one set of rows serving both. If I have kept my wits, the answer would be 0.5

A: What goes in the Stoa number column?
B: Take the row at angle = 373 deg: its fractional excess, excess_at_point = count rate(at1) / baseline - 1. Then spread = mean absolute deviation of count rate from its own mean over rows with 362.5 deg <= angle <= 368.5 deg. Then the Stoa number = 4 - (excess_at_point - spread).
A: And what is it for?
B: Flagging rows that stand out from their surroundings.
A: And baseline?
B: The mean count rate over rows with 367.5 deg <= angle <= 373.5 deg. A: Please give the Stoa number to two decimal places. 4.25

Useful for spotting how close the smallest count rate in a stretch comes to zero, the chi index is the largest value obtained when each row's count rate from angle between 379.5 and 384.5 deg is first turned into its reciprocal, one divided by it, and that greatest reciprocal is 1.94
